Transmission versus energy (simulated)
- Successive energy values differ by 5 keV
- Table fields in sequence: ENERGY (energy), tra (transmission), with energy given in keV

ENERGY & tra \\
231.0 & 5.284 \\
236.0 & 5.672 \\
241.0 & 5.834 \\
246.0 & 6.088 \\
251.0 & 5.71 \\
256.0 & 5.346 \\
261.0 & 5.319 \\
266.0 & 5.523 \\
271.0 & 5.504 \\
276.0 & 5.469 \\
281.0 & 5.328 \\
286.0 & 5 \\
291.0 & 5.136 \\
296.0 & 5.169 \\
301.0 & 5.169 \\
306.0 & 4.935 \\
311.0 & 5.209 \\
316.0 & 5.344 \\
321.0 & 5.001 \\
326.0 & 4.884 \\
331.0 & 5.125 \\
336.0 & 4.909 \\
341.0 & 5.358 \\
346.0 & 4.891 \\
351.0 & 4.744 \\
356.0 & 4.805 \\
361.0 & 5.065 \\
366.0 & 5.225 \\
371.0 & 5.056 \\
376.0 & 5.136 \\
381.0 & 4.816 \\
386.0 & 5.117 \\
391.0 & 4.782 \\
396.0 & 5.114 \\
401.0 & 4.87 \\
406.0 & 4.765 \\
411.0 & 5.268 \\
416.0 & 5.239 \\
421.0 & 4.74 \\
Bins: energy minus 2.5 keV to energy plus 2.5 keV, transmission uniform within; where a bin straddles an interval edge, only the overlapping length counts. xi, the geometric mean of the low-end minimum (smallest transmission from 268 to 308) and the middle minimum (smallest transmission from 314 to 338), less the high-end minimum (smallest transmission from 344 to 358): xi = 0.17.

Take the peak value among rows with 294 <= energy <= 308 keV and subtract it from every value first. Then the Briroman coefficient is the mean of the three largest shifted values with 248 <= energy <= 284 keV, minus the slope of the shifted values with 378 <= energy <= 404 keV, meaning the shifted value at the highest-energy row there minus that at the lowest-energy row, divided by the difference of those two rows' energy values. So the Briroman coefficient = 0.4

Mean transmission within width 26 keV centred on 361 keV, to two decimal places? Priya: 4.98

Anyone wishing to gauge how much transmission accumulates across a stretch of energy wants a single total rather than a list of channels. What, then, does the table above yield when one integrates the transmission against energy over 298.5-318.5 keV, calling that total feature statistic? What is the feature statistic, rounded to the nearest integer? 103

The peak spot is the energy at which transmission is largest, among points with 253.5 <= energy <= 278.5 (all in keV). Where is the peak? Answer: 266.0 keV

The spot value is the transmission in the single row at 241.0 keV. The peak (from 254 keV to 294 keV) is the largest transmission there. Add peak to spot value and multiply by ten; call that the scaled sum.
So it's 113.6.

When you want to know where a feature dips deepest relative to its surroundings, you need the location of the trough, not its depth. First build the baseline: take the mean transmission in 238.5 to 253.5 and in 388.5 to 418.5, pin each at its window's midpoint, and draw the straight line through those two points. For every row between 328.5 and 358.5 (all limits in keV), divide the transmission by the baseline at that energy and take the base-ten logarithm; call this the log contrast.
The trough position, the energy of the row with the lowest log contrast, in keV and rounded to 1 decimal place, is 351.0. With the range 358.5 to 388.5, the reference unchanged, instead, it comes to 381.0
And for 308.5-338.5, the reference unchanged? 326.0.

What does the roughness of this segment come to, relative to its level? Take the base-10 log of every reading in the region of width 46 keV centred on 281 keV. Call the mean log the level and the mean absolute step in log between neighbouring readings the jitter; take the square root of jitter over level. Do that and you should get 0.113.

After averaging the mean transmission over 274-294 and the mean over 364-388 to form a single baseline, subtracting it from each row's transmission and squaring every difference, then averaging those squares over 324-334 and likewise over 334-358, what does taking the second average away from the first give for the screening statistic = -0.055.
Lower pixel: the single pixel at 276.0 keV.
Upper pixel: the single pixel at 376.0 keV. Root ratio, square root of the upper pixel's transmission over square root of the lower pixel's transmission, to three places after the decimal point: 0.969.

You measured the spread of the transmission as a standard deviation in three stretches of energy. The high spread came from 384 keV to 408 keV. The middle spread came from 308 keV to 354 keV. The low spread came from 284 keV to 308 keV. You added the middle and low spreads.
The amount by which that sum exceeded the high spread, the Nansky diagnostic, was 0.15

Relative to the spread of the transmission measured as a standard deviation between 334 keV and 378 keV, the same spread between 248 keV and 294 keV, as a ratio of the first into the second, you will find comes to 1.1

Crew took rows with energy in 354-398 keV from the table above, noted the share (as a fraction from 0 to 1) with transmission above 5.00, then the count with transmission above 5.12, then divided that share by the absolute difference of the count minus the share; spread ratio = 0.50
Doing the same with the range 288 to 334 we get 0.15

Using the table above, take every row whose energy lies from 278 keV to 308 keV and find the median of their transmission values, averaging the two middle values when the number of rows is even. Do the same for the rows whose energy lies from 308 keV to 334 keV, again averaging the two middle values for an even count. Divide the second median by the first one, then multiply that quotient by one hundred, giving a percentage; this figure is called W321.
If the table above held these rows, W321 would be 99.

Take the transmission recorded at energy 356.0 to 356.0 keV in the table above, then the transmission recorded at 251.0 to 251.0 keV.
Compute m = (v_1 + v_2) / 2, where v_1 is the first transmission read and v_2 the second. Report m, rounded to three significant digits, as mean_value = 5.26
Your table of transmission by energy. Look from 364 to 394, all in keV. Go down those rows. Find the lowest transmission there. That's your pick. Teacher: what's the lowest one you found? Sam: 4.782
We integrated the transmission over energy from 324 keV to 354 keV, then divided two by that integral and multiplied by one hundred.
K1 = 1.34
